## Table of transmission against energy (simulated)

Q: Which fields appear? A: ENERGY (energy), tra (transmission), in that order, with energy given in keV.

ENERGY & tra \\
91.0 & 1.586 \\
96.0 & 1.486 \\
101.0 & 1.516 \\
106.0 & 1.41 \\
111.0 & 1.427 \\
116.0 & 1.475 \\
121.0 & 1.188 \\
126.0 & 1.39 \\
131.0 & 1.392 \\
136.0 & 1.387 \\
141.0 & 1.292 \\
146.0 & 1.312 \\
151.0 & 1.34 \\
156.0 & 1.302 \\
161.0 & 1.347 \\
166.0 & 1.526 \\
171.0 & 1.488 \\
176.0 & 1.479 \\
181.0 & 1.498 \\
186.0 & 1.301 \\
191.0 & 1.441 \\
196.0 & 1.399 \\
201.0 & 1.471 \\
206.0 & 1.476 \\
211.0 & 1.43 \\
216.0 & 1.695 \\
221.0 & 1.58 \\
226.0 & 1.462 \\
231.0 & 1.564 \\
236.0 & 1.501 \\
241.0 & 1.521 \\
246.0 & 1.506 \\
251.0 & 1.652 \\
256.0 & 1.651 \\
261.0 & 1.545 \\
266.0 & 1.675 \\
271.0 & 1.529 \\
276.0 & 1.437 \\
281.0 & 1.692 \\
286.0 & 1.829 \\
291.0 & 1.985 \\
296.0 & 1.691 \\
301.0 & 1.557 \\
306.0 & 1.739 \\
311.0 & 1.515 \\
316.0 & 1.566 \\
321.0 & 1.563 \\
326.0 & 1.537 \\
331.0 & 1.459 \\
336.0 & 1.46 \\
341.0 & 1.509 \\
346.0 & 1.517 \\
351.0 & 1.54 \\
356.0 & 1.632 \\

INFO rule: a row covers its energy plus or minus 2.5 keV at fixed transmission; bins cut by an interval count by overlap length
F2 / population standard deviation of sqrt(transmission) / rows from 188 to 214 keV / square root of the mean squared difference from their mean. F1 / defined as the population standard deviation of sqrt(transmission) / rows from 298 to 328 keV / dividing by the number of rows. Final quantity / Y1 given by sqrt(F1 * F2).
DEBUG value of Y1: 0.018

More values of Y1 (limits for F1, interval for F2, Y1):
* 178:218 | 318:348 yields 0.026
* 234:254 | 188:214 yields 0.017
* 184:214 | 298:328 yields 0.027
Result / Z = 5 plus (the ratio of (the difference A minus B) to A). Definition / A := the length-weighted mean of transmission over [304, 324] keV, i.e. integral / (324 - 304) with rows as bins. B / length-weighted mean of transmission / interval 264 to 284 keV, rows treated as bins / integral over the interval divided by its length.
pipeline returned 5.00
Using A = 1.59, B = 1.59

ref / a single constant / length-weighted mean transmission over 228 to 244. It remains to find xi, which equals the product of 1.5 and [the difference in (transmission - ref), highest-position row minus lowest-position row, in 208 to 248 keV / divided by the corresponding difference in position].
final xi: 0.003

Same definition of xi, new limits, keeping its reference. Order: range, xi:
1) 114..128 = -0.013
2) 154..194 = 0.006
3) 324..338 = -0.012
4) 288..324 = -0.021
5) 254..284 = 0.002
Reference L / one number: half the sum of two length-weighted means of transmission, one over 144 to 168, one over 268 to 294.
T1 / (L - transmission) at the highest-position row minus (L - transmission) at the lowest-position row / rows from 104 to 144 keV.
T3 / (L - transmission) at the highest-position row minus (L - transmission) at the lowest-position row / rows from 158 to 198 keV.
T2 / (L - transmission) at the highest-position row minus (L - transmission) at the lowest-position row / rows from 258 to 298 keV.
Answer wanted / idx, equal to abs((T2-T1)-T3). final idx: 0.21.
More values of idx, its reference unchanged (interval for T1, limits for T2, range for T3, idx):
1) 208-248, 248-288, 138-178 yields 0.09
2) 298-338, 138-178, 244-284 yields 0.10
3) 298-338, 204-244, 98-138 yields 0.27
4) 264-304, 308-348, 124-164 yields 0.16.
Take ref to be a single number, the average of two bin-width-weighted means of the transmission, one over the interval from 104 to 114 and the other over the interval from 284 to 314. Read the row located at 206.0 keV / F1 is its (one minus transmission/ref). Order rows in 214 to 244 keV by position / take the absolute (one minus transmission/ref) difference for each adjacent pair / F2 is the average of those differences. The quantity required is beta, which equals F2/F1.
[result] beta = 0.9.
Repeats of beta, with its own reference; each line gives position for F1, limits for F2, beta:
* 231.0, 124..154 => 6.9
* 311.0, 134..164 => 0.8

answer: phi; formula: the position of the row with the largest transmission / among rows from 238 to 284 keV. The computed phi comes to 281.0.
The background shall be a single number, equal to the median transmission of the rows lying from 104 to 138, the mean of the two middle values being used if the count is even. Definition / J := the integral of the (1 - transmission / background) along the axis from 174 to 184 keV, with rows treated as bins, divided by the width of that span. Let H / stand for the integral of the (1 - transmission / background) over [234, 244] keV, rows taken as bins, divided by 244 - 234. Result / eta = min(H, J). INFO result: -0.09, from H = -0.09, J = -0.06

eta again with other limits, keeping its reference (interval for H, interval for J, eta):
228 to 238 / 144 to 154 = -0.10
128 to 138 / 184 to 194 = 0.00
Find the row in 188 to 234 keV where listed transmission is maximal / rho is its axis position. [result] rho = 216.0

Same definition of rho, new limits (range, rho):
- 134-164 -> 136.0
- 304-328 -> 306.0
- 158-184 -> 166.0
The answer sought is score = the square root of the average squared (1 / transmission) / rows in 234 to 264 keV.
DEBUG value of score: 0.64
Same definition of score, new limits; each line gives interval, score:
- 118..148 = 0.76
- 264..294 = 0.60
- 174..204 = 0.70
